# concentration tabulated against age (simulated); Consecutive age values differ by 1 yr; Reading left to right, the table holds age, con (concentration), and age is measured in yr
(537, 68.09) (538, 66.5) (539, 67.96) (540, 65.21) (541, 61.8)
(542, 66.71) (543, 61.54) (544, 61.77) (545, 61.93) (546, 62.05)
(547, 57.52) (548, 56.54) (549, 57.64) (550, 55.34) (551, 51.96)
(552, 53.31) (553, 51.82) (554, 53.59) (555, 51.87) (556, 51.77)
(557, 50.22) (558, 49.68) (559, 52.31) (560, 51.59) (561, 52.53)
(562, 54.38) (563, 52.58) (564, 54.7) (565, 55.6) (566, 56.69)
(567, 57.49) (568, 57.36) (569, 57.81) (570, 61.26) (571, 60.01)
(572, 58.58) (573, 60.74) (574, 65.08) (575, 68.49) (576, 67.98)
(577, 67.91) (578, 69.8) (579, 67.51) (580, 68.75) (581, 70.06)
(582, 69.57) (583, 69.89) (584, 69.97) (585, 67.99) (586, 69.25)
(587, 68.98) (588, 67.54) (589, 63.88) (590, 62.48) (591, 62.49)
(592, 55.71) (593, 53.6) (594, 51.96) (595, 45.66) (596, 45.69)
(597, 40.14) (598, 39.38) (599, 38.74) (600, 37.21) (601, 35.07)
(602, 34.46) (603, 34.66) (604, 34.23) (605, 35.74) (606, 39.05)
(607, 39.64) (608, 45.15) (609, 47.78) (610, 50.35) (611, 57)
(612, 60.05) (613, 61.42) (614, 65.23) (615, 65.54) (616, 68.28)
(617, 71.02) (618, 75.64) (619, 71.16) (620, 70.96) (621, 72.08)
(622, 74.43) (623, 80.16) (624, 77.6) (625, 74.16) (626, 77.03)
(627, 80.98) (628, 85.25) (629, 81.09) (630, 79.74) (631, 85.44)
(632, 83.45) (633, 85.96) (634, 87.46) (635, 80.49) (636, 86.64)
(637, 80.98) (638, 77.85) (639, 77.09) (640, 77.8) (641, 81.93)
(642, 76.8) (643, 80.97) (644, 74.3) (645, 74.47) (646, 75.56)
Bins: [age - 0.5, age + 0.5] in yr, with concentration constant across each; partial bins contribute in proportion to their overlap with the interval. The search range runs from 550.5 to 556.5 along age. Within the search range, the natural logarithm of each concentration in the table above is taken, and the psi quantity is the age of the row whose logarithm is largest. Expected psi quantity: 554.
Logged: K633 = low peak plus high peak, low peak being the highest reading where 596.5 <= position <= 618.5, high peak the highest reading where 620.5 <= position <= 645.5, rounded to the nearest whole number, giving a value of 163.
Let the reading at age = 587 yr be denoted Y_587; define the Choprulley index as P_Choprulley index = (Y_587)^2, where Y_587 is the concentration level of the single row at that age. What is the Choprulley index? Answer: 4758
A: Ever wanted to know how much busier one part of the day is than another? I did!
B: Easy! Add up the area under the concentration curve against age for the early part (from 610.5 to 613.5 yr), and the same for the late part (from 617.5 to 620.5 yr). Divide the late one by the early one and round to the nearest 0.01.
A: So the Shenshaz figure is 1.22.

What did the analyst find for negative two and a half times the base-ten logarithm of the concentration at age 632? -4.80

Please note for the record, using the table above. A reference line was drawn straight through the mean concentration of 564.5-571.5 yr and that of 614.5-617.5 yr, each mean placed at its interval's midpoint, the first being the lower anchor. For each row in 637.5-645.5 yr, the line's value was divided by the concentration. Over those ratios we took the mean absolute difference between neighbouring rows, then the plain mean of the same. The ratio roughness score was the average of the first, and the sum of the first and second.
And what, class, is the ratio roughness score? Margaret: 0.51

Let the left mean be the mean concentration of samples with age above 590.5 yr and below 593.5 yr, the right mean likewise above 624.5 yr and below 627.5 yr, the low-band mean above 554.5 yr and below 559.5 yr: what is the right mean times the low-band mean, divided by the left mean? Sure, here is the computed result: 69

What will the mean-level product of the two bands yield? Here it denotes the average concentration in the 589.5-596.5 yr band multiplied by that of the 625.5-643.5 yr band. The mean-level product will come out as 4396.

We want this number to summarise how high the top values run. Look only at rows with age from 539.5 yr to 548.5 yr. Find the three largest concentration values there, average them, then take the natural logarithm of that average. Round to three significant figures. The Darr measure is 4.17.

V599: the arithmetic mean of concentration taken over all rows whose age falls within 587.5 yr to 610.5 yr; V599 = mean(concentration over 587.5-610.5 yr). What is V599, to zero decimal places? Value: 46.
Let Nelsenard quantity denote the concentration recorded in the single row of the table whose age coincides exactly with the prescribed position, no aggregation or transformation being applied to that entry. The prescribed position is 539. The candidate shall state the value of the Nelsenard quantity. 67.96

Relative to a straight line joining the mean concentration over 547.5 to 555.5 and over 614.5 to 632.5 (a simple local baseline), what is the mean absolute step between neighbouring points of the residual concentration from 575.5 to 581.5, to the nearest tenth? 1.3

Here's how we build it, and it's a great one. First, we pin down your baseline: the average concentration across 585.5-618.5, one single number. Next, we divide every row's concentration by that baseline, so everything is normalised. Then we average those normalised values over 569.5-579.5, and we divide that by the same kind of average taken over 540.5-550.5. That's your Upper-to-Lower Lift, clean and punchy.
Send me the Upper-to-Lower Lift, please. 1.1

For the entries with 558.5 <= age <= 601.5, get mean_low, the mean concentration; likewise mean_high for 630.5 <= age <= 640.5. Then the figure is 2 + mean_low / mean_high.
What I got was 2.71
